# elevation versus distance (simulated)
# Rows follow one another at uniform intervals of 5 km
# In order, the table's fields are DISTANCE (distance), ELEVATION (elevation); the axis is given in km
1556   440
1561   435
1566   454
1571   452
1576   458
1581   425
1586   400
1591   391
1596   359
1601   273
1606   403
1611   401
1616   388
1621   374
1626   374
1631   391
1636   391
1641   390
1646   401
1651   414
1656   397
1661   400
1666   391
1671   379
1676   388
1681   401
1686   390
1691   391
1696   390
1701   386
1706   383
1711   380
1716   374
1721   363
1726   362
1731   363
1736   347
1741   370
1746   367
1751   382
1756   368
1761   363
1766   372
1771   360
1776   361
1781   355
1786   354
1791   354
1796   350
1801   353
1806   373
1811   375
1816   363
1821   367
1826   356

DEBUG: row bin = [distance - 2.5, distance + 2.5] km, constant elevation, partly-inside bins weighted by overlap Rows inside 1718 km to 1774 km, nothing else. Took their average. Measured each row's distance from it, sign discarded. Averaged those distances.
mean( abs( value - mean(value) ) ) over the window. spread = 6.0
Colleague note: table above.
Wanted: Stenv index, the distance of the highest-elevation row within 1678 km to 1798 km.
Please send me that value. 1681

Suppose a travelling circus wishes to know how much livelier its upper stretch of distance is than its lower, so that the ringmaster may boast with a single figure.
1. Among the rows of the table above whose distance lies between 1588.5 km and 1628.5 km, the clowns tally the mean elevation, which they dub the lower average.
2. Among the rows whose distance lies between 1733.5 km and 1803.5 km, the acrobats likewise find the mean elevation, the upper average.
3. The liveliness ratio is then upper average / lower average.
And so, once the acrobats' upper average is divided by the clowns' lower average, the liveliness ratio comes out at 0.98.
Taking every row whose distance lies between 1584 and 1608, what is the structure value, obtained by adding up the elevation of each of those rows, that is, 1826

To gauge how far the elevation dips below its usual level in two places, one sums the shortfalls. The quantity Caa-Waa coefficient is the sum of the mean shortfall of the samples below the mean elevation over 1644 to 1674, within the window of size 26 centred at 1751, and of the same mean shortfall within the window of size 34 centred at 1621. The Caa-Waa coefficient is 35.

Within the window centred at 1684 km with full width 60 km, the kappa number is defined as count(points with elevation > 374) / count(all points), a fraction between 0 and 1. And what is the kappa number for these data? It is 1.00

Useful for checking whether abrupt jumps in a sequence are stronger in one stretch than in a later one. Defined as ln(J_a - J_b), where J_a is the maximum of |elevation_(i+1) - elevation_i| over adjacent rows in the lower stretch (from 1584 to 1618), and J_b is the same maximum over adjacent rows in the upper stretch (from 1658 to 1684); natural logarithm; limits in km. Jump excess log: 4.8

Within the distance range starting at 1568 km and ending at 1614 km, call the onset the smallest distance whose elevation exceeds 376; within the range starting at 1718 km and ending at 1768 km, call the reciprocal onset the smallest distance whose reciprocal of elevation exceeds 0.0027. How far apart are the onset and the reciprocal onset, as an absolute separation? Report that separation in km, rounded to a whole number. 150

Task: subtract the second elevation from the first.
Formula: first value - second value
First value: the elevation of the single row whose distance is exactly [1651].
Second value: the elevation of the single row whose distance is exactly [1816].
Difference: 51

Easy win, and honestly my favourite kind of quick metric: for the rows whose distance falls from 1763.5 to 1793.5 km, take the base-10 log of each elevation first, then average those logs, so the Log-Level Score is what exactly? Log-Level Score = 2.555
